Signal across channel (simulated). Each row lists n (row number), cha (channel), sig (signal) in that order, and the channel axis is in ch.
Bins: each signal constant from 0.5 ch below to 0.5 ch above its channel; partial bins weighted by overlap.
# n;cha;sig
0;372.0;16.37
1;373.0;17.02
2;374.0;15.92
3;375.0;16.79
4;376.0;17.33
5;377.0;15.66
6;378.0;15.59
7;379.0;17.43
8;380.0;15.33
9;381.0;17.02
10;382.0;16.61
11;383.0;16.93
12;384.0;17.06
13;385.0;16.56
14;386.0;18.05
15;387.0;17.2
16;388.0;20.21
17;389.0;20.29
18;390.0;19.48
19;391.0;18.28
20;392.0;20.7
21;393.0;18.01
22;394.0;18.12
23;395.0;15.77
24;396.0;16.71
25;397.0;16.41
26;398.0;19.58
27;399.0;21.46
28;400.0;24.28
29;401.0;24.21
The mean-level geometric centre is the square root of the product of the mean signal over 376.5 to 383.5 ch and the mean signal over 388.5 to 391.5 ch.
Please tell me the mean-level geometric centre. 17.8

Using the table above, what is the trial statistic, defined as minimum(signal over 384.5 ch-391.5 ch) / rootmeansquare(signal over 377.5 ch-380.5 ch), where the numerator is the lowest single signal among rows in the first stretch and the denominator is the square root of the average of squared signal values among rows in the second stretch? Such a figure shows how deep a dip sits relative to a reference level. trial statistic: 1.03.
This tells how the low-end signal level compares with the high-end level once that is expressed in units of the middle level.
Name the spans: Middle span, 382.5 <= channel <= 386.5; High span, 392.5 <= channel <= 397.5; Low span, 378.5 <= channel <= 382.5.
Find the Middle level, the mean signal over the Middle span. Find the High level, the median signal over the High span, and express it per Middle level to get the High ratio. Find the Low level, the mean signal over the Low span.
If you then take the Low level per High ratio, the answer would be 17.0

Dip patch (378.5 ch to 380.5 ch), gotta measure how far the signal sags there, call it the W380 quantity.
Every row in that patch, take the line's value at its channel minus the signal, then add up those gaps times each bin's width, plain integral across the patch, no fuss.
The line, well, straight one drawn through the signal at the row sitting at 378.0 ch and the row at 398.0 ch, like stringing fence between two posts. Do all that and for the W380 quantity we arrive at -1.0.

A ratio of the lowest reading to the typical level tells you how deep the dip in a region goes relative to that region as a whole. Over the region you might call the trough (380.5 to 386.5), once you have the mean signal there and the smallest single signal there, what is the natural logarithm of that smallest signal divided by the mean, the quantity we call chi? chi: -0.028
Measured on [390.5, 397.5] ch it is -0.116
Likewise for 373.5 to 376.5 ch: -0.047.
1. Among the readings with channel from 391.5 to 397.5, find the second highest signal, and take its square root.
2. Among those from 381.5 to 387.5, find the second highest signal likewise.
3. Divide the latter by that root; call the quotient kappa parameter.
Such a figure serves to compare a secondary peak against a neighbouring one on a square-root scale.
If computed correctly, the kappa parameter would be 4.041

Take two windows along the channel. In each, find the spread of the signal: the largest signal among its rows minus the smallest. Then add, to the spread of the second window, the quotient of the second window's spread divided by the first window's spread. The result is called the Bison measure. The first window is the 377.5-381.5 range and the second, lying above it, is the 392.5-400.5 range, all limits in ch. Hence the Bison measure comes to 13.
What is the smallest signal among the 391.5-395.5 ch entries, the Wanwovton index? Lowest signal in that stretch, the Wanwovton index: 15.77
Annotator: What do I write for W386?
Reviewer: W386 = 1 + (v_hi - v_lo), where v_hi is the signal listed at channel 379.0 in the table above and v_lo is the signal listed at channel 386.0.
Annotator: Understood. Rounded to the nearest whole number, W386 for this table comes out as 0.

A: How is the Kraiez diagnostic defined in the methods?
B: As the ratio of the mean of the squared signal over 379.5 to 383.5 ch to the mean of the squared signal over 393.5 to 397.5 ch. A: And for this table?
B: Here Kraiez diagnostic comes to 0.97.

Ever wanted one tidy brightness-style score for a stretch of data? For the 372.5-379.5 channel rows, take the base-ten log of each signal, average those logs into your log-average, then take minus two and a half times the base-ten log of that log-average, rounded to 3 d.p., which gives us -0.214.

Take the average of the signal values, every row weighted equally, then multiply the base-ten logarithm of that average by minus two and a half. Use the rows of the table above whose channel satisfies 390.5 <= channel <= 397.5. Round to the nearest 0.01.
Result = -3.12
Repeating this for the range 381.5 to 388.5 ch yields -3.11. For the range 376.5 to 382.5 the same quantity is -3.03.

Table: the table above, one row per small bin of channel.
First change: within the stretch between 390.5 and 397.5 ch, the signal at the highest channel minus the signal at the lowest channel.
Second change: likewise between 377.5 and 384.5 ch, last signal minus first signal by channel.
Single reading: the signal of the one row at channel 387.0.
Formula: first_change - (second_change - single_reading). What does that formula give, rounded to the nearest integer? 14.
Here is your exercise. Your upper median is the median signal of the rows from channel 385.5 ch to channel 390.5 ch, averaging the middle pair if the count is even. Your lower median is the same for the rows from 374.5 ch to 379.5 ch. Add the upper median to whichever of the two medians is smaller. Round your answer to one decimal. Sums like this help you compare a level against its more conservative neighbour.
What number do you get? 36.3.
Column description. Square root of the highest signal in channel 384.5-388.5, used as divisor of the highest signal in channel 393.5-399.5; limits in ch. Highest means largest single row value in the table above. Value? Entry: 4.8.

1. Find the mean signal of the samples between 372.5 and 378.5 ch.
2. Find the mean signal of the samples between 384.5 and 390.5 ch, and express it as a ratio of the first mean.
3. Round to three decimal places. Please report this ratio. 1.137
